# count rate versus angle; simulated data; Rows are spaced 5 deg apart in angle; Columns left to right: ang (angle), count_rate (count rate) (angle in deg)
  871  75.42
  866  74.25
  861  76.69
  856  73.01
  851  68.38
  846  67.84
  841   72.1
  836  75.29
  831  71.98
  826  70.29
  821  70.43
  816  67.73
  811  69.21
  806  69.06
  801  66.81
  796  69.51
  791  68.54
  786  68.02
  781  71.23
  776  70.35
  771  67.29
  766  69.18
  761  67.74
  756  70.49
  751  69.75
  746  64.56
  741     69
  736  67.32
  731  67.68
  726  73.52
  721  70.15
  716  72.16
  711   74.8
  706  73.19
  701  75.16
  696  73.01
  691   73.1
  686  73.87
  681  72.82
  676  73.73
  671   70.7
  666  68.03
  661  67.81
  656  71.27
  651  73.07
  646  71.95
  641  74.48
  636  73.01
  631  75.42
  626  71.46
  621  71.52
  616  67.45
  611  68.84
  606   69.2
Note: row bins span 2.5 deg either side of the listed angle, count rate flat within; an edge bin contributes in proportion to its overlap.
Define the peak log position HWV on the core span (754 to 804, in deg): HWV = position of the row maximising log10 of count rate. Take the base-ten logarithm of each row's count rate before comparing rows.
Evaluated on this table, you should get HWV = 781 deg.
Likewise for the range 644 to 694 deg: 686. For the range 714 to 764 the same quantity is 726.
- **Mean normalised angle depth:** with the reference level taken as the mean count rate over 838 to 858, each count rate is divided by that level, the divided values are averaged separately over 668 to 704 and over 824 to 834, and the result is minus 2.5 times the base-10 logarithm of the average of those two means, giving -0.028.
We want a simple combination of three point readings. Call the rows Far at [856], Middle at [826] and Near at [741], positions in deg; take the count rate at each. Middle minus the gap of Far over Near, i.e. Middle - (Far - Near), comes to 66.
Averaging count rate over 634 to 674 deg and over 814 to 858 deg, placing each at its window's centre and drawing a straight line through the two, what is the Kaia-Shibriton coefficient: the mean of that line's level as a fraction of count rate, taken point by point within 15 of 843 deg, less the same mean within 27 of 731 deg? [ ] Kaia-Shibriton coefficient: -0.022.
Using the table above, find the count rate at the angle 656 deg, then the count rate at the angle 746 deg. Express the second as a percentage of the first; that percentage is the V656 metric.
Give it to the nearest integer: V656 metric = 91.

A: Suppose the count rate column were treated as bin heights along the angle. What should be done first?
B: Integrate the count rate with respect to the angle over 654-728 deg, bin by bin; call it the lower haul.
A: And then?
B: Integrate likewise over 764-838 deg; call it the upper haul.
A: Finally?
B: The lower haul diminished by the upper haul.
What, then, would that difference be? 192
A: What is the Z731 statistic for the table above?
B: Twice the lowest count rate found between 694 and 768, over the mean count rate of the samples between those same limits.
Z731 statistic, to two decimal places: 1.83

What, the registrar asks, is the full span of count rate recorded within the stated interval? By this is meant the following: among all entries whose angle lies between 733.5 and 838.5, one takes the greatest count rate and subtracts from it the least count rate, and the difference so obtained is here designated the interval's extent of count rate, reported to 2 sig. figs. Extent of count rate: 11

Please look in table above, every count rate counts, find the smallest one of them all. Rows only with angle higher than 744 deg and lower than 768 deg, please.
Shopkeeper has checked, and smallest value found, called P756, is 64.56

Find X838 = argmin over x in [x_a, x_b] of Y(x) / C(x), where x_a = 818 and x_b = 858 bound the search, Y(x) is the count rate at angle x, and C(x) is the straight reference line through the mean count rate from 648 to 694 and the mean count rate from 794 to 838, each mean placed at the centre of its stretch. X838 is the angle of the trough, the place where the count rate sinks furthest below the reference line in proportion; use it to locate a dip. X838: 846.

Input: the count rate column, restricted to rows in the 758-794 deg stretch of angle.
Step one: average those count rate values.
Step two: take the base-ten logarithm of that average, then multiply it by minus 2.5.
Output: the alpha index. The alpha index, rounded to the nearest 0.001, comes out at -4.596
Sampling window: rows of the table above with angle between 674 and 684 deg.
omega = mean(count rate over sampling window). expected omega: 73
